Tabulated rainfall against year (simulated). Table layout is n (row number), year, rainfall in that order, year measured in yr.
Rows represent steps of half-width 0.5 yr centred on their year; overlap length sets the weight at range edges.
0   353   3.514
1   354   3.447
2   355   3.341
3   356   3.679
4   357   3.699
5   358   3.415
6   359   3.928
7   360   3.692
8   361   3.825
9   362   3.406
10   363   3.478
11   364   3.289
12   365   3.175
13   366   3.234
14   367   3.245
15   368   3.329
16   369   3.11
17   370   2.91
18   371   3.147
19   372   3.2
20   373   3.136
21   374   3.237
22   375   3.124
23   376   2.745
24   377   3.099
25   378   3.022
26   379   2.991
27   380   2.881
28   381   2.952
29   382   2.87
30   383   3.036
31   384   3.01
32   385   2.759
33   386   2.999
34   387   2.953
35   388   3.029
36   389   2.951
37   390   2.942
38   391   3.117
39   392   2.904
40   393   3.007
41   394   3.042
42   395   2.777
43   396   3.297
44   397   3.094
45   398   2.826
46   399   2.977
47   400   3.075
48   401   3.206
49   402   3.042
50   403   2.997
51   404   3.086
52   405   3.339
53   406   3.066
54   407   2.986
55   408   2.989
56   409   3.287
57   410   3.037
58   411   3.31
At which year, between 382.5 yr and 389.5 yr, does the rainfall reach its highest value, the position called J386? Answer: 383 yr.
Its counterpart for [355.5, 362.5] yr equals 359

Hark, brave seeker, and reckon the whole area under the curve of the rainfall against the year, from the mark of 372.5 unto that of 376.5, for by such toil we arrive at 12.2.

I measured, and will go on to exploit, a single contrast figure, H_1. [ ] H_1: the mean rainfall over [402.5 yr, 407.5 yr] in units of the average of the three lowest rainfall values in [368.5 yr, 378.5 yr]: 1.07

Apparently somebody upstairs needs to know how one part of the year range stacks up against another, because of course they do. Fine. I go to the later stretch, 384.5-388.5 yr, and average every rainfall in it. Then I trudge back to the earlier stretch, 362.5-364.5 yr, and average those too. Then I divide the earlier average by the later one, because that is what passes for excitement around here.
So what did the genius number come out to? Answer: 1.15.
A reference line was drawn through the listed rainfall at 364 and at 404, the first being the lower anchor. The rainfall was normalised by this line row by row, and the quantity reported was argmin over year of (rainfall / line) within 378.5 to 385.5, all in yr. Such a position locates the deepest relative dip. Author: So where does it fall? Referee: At 385 yr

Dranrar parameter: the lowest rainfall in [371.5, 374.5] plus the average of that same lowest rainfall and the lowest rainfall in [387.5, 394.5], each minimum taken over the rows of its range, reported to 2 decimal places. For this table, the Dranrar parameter 6.16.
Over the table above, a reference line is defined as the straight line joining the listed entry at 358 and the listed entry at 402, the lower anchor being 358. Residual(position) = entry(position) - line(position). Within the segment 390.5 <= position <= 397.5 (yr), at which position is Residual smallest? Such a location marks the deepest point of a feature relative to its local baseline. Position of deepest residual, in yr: 395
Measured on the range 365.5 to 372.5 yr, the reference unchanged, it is 370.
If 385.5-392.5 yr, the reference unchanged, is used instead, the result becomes 392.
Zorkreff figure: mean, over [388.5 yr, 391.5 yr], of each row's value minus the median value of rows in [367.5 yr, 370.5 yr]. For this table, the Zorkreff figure -0.11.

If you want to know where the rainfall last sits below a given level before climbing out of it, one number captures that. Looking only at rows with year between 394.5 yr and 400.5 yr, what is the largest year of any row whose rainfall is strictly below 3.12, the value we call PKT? 400 yr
